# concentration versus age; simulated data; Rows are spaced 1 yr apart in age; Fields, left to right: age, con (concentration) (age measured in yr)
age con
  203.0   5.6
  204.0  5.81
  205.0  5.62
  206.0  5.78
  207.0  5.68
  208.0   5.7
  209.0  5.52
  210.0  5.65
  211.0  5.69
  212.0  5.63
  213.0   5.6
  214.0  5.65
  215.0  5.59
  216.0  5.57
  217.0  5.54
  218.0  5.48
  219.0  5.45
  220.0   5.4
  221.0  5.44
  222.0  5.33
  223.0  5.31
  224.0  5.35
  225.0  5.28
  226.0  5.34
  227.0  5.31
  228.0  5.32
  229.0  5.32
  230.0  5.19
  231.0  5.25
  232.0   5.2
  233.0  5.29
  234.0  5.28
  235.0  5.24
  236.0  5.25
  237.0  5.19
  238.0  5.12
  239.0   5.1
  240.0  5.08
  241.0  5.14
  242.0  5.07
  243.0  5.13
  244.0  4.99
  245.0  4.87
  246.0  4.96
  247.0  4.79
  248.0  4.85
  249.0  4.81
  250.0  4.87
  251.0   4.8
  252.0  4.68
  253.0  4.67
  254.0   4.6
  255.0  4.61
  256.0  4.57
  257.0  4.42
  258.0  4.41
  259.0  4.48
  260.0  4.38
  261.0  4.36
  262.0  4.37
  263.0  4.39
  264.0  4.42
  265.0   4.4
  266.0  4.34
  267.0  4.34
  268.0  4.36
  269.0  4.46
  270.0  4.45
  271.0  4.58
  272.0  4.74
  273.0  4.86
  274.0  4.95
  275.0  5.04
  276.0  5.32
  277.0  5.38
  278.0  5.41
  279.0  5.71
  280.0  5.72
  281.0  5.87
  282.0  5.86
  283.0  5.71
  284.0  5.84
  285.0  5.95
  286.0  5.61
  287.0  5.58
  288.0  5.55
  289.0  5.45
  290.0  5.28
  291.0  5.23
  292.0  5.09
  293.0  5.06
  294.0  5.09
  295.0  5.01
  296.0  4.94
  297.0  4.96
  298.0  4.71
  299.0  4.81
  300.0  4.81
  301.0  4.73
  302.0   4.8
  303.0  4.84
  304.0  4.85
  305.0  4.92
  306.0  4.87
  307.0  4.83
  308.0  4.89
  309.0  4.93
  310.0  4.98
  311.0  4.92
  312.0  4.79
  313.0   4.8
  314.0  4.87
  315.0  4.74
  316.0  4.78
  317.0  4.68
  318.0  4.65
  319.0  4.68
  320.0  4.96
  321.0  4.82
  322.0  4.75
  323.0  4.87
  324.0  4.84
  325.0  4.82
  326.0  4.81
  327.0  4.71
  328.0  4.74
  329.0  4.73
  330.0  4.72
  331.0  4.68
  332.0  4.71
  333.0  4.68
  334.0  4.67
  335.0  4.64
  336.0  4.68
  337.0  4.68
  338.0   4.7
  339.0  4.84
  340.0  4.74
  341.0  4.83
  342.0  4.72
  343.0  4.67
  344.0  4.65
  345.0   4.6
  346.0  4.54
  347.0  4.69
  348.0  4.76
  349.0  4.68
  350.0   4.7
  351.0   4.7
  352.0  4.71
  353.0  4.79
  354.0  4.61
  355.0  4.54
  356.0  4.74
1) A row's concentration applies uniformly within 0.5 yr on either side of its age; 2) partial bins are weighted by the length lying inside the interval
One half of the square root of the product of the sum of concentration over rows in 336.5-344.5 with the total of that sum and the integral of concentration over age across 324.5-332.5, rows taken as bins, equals 26.8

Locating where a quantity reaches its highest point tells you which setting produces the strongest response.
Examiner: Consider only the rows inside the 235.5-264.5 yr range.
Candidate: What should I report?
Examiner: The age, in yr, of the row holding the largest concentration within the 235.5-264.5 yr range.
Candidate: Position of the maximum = 236.0 yr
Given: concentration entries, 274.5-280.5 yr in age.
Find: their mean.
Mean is 5.43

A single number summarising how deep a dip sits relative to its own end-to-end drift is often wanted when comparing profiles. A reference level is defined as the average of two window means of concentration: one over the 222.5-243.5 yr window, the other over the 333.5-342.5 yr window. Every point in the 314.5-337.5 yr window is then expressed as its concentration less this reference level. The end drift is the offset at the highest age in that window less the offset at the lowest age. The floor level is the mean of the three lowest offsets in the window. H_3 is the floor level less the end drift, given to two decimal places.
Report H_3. -0.26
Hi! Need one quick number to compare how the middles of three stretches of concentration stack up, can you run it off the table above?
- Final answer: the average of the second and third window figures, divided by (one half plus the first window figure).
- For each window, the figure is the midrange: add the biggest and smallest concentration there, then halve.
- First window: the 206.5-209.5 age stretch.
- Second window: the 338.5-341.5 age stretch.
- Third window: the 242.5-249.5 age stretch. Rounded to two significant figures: 0.80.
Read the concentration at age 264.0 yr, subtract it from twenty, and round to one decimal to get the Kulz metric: 15.6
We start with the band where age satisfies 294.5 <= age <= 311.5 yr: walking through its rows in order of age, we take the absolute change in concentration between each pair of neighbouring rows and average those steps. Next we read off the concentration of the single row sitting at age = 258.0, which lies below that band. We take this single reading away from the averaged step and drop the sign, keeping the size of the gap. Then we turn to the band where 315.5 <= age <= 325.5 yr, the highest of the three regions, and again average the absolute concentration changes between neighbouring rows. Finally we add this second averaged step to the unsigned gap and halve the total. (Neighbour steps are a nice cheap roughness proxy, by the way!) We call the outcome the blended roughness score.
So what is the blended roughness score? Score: 2.22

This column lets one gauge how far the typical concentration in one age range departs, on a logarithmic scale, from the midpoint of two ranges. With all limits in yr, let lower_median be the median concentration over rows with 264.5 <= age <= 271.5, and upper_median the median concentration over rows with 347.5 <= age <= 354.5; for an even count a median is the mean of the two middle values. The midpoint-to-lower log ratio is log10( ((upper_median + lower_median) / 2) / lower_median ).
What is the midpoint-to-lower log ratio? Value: 0.015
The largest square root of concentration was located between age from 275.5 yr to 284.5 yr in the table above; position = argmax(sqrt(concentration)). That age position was 281.0 yr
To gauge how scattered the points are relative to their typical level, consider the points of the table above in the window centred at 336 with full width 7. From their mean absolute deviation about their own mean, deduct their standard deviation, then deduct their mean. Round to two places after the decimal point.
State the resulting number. -4.72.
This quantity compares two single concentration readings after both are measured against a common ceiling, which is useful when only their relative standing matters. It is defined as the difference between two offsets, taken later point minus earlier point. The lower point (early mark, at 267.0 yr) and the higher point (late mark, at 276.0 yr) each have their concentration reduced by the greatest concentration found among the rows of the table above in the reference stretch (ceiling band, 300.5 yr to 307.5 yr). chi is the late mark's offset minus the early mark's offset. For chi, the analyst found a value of 0.98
